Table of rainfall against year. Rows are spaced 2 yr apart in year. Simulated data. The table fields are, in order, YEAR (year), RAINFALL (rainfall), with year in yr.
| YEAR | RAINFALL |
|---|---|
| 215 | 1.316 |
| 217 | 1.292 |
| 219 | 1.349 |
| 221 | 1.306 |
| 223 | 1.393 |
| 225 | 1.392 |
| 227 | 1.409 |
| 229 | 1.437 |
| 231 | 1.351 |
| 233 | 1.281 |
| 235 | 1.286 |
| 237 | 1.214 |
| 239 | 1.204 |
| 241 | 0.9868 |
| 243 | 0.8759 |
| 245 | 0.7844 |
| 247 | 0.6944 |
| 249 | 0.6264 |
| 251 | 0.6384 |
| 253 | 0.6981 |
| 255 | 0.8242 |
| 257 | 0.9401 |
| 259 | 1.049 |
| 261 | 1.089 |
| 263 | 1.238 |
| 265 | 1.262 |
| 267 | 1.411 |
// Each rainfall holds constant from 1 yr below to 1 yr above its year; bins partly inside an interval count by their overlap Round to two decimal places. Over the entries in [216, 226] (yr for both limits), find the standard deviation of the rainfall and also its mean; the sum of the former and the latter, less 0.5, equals 0.89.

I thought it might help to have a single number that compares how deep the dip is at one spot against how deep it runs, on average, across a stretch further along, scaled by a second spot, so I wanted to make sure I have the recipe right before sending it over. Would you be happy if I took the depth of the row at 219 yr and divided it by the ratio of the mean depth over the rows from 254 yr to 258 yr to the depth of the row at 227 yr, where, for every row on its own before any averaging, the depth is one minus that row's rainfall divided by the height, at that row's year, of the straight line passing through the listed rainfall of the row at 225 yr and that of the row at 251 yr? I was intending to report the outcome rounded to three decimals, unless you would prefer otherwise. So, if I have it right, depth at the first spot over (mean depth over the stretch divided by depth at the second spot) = 0.010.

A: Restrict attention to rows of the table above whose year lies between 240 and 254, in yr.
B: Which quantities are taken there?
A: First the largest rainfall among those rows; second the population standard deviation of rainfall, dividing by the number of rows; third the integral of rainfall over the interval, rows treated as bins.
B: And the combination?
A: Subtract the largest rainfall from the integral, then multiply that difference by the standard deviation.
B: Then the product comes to 1.19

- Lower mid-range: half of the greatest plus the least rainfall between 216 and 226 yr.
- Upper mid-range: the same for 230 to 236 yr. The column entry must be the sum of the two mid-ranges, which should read 2.7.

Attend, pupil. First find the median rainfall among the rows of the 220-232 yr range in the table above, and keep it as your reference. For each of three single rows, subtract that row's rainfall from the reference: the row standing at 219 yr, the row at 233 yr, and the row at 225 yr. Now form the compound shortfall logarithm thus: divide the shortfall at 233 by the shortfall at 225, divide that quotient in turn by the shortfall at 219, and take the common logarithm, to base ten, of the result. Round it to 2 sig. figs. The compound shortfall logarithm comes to 3.7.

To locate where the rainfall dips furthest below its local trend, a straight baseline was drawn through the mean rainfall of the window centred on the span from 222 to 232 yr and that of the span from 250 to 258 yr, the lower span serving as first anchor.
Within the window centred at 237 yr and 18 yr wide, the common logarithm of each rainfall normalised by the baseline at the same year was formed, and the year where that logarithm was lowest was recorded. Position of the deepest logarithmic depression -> 245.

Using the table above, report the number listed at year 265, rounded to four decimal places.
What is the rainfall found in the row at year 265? 1.2620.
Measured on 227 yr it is 1.4090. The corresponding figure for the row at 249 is 0.6264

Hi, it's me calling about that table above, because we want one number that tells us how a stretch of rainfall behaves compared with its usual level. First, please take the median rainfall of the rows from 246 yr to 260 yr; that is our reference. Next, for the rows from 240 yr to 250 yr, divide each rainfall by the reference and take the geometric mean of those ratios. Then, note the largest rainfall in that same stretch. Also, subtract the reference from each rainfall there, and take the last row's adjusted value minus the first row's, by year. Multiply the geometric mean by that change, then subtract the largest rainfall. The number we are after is -1.4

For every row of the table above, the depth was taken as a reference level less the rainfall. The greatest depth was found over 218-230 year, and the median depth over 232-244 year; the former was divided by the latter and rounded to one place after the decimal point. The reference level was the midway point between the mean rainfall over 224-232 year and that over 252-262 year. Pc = 2.9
